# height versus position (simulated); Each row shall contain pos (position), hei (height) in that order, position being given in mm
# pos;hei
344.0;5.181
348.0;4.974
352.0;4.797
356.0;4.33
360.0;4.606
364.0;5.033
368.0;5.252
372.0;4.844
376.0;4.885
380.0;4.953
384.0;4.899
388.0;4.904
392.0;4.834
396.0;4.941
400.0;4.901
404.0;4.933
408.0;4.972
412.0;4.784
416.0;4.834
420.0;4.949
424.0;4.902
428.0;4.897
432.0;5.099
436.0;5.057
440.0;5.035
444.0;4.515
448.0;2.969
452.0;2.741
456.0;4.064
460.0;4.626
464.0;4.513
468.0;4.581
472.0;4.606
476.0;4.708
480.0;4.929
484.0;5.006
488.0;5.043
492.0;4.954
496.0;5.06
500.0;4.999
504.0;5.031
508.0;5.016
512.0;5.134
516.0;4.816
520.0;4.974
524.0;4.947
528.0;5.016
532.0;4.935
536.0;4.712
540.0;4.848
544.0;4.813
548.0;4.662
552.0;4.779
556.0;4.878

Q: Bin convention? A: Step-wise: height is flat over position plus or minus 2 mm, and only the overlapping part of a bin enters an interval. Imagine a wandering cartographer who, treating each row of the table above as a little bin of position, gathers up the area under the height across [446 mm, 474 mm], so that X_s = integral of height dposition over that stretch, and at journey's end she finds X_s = 112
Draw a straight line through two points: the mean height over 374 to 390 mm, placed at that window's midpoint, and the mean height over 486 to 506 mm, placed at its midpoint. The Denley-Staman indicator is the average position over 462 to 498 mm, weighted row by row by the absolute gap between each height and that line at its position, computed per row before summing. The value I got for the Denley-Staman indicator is 471.5 mm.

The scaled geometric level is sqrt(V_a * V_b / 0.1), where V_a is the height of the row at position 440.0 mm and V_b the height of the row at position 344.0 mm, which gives 16.2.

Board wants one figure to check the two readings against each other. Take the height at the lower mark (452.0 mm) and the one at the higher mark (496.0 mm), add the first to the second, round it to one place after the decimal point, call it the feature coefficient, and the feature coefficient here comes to 7.8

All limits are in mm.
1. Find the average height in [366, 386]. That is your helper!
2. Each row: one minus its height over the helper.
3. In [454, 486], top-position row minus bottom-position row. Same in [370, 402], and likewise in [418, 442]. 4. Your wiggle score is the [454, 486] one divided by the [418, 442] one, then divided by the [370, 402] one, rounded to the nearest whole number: -954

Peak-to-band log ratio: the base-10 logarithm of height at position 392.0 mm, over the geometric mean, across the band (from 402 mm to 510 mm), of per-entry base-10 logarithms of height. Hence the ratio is 1.03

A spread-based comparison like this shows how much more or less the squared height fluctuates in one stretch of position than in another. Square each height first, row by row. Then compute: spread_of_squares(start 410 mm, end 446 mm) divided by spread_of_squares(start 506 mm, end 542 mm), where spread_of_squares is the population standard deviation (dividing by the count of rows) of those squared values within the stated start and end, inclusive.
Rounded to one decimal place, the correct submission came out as 1.4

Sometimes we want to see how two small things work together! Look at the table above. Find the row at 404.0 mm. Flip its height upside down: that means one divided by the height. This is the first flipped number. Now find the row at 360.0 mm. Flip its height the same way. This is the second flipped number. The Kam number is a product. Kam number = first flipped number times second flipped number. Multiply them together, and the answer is 0.0440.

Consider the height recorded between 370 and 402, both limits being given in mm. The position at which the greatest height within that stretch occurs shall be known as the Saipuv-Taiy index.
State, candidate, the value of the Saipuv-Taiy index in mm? 380.0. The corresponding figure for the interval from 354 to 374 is 368.0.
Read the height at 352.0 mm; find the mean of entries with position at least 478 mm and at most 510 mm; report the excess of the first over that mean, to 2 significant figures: -0.21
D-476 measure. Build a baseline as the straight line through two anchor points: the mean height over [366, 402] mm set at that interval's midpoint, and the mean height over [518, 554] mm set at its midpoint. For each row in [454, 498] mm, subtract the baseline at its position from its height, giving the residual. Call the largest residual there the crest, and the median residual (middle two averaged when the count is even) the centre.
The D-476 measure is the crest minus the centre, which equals 0.36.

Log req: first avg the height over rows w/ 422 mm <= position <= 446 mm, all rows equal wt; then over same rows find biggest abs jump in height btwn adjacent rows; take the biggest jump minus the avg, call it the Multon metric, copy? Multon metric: -4.40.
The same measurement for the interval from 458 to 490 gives -4.53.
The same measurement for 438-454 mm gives -2.27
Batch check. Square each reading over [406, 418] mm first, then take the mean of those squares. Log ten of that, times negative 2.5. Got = -3.43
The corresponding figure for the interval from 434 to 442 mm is -3.51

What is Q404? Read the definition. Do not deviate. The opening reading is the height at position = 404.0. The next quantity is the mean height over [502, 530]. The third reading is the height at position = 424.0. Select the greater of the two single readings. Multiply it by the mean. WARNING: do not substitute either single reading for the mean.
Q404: 24.6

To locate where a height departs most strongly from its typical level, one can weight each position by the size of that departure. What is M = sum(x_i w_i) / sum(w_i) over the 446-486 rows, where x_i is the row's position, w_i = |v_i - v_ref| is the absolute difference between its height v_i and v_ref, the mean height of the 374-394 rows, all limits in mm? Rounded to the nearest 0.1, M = 455.4 mm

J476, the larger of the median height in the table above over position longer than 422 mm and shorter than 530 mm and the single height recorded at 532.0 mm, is 4.95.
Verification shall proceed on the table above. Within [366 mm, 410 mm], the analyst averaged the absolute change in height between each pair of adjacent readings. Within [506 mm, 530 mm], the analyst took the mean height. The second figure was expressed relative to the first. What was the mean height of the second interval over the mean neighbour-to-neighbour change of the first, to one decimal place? 57.7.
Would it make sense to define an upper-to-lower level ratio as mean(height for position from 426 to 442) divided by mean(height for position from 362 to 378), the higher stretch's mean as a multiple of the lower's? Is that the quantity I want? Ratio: 1.00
